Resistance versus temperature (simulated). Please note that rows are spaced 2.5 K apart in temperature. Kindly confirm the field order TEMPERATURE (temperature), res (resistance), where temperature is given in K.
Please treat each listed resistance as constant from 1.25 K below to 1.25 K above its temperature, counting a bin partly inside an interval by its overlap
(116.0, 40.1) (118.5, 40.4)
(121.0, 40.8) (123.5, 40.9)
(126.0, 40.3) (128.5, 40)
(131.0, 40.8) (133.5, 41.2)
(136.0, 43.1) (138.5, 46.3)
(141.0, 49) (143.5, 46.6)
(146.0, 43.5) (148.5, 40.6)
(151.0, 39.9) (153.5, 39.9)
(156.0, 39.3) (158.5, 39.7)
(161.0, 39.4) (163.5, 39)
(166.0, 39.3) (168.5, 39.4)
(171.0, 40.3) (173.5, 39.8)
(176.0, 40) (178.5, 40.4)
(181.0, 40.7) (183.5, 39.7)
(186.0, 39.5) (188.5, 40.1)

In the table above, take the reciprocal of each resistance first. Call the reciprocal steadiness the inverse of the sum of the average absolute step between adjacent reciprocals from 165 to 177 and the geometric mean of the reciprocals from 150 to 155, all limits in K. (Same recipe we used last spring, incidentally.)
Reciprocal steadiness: 39.5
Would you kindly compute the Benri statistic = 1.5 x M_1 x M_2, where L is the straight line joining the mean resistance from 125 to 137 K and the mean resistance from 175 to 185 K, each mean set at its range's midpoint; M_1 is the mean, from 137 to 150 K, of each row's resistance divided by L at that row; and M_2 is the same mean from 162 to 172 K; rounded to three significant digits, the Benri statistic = 1.62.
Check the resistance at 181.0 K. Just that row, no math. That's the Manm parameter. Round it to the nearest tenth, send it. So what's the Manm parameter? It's 40.7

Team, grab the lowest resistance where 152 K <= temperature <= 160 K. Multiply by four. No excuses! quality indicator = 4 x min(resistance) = 157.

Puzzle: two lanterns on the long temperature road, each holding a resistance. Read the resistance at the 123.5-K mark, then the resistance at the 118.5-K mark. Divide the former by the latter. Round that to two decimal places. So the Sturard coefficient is 1.01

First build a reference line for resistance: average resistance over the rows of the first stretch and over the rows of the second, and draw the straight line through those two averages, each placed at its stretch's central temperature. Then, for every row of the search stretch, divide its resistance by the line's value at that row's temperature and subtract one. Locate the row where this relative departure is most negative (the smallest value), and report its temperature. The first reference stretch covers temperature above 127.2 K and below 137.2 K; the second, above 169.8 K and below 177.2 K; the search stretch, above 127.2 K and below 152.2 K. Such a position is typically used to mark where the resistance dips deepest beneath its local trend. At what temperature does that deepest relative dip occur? 128.5 K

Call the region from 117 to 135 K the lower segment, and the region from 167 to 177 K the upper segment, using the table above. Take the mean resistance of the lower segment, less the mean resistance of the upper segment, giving 0.8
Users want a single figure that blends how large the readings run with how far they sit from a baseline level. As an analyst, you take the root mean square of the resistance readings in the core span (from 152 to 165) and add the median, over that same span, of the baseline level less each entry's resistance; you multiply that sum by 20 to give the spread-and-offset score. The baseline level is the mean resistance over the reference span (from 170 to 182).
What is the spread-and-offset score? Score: 806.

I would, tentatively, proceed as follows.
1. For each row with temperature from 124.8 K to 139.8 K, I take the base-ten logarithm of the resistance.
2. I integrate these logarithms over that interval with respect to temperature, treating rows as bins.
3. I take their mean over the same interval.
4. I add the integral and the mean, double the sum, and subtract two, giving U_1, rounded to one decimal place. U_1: 49.9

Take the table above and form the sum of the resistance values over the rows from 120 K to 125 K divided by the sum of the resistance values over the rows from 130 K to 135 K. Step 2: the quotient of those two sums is 1.00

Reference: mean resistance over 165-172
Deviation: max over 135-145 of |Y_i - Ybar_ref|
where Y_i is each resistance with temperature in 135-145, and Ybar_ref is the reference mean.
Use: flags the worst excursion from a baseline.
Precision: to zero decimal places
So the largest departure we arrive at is 9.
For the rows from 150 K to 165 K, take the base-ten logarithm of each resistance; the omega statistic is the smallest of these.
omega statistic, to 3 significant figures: 1.59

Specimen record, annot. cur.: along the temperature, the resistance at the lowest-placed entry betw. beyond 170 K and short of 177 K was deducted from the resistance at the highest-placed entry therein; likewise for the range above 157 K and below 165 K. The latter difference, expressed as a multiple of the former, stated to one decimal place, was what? 2.3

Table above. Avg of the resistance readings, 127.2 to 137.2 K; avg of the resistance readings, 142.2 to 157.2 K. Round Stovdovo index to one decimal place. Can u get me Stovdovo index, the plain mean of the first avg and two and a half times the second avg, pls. 72.7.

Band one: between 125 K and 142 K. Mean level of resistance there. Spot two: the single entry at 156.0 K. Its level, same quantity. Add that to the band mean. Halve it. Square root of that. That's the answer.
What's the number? 6.41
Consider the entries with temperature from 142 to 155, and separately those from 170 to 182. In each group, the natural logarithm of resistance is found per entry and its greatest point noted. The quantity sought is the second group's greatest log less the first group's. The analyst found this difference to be -0.14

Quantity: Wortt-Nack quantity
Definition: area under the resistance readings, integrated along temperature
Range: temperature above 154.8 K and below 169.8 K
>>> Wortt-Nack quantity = 590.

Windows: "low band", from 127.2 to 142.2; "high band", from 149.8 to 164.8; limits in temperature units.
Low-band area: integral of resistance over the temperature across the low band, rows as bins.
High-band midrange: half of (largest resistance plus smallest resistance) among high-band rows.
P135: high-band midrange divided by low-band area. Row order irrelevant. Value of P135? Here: 0.061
